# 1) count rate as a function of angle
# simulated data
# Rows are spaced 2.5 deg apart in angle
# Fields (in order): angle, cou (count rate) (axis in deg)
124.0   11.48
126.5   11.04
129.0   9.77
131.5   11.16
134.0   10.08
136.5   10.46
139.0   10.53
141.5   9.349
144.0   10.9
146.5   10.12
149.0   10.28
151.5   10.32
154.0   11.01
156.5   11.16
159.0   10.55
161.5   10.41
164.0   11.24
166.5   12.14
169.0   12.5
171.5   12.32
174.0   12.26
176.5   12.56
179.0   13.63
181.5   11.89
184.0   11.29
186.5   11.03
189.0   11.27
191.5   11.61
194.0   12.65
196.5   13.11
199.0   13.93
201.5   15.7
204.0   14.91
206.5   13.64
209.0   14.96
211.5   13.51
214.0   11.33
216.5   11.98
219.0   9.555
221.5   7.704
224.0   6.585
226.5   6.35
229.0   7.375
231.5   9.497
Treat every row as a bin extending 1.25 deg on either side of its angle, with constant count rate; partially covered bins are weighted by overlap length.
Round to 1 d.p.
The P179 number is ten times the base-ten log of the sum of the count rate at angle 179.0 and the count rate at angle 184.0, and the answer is 14.0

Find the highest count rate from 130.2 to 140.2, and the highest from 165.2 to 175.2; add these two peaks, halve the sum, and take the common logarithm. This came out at 1.073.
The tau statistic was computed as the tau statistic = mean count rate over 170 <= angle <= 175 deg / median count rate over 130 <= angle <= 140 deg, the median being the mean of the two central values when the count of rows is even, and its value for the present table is 1.17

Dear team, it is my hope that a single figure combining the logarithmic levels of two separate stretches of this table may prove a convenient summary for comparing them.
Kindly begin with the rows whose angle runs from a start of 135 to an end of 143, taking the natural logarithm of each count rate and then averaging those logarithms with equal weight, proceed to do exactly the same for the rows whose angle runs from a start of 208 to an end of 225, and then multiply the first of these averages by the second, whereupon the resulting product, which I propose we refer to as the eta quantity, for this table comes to 5.4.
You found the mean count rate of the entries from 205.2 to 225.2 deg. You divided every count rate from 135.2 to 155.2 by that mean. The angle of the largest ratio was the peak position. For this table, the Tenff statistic 154.0 deg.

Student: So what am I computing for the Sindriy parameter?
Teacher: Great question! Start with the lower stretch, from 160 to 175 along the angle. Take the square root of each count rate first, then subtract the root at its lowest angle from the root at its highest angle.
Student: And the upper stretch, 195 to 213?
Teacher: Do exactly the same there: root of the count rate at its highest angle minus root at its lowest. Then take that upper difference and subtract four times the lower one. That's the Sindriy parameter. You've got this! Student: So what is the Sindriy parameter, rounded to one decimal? -1.0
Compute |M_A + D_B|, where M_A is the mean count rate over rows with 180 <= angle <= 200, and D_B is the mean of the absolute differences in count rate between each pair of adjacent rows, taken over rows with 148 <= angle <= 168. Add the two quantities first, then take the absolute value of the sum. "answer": 12.6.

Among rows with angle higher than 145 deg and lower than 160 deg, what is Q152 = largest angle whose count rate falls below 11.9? 159.0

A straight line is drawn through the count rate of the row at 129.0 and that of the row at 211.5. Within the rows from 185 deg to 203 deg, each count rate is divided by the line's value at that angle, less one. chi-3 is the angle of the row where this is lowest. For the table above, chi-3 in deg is 186.5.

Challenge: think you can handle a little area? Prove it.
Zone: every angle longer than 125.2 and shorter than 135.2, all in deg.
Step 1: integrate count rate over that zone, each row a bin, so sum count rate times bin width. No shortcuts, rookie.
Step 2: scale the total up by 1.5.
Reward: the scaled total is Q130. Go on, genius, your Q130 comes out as 158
